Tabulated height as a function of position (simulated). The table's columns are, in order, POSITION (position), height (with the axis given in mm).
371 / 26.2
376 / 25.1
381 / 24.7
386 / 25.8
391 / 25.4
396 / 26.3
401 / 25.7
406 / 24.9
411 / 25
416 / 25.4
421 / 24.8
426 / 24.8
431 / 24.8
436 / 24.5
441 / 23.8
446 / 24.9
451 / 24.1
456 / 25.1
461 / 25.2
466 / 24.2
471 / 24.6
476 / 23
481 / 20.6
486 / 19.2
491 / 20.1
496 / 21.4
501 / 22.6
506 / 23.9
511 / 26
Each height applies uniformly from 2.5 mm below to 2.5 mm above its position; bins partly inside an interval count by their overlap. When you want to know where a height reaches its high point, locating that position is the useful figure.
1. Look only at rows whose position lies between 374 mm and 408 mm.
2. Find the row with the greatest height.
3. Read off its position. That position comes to 396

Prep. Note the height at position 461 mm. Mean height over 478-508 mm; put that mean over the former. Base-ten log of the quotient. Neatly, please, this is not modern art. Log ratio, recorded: -0.073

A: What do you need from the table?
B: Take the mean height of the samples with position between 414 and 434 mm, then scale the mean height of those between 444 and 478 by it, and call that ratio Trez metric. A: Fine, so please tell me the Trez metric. 0.98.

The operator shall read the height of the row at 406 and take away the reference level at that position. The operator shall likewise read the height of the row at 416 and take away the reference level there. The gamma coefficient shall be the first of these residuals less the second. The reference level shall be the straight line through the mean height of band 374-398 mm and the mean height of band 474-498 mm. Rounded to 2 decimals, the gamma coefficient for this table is -0.96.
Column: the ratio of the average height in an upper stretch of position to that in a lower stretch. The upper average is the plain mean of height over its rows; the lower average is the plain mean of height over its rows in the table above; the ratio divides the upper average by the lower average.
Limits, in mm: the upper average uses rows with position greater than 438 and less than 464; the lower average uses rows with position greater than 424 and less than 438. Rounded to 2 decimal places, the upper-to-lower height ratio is 1.00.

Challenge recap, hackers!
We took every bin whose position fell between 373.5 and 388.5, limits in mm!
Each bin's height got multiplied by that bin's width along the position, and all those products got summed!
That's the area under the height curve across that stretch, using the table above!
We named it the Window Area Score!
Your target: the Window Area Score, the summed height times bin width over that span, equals 378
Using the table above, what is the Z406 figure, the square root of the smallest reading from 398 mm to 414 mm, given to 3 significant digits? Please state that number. 4.99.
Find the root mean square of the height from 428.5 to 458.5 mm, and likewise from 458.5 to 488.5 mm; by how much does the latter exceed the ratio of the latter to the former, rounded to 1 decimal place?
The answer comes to 22.0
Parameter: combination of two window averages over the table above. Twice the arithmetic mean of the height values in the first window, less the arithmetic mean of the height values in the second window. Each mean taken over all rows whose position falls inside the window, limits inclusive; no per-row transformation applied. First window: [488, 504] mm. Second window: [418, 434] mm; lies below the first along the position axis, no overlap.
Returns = 18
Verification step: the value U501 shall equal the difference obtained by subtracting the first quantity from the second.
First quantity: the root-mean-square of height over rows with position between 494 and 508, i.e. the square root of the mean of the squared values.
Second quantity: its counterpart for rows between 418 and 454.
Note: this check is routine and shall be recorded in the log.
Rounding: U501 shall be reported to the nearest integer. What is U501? 2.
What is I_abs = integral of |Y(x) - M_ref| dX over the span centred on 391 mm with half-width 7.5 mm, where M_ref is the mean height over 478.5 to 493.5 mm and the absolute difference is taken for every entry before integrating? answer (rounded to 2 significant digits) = 88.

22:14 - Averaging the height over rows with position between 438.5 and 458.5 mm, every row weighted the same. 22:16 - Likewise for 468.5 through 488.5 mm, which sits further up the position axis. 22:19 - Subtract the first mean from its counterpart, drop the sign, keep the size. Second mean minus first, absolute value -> 2.6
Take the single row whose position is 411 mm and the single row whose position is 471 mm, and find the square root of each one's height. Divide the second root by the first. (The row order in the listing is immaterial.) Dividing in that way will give 0.99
